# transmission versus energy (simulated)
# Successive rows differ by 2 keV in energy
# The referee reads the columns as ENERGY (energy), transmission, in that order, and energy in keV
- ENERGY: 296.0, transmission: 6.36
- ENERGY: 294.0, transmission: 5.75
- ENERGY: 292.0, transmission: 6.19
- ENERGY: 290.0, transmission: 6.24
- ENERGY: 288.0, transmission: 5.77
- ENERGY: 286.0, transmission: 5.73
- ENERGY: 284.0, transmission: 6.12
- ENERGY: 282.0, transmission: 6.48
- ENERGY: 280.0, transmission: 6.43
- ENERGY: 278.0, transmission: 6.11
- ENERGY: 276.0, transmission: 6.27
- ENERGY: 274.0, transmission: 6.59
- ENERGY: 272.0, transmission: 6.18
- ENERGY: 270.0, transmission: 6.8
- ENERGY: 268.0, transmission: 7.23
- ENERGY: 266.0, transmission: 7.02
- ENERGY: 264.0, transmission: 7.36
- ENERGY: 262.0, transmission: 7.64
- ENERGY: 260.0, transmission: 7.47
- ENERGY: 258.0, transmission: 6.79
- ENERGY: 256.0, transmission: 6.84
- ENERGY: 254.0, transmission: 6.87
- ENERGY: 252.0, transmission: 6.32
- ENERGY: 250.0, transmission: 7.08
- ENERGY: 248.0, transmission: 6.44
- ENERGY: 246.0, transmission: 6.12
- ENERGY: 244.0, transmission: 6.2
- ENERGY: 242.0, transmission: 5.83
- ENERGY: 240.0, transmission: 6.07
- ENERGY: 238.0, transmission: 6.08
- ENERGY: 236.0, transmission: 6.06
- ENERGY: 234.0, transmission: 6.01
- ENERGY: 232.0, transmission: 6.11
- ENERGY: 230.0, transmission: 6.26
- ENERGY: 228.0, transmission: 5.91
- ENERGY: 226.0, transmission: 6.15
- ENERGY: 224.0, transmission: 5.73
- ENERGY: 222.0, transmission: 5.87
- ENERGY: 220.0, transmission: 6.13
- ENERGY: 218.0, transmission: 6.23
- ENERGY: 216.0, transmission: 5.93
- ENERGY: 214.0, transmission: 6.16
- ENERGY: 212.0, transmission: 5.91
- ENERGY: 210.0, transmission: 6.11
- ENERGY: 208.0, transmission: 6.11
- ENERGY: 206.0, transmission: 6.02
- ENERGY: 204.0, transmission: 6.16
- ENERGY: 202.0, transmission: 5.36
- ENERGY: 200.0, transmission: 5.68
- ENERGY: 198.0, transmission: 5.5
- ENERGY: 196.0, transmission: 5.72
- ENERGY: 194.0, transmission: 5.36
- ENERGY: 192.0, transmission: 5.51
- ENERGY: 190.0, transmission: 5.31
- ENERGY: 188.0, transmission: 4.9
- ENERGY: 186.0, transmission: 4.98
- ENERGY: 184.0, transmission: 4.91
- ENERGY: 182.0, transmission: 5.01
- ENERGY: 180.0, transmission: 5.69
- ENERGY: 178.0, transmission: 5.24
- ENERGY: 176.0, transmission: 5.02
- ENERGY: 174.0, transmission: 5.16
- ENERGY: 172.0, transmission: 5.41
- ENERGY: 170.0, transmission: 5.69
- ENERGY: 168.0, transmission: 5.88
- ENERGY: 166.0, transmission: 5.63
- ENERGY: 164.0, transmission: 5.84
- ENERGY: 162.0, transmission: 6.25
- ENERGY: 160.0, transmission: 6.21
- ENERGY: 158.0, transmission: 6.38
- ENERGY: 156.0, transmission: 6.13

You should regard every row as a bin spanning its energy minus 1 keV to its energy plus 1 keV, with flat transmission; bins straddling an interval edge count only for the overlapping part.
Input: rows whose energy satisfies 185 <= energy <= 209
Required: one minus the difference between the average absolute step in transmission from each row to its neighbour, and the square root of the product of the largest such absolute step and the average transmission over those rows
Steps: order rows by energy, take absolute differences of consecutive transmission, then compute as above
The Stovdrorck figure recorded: 2.8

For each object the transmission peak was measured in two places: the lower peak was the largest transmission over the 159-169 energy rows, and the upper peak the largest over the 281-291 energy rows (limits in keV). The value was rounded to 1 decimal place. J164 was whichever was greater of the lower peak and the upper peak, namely 6.5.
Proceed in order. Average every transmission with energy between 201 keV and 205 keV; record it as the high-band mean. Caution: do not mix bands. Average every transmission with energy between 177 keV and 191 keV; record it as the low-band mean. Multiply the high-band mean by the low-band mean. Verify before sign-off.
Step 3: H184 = 30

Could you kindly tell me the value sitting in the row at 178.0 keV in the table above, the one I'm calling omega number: 5.24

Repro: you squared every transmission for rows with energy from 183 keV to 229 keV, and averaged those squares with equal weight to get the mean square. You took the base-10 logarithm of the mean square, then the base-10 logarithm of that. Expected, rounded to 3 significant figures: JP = 0.181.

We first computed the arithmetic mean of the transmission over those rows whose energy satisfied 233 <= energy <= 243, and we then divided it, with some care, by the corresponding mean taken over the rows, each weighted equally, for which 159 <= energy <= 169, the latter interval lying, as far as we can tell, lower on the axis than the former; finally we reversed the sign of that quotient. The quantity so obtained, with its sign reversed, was -1.01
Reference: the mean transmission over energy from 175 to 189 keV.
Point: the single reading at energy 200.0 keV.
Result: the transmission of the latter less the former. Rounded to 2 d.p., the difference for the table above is 0.57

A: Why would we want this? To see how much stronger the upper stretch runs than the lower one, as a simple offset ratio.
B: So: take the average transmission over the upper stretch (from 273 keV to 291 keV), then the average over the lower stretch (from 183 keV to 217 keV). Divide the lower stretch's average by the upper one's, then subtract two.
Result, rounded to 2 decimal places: -1.09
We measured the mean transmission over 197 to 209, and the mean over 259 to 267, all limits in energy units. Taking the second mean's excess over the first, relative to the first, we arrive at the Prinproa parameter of 0.27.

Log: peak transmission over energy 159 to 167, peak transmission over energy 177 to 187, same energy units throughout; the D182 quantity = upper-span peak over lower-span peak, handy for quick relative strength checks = 0.91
